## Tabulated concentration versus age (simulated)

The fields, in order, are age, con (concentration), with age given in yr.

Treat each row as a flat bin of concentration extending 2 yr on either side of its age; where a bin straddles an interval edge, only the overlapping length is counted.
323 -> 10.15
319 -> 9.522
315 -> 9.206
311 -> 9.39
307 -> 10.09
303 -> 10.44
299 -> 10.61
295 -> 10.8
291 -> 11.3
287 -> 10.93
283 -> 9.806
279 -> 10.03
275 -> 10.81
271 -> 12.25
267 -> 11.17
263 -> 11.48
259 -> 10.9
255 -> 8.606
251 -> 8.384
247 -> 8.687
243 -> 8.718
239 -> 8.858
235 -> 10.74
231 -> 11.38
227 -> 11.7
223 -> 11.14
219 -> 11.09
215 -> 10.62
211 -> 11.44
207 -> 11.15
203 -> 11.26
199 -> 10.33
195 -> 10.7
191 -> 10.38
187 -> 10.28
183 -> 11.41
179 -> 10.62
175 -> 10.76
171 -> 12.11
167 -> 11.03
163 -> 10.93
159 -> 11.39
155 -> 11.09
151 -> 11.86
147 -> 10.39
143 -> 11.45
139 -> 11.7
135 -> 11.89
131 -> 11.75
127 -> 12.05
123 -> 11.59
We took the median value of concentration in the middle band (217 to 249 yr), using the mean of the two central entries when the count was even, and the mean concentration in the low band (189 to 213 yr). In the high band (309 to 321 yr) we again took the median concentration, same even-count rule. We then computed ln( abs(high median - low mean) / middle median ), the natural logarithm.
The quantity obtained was -2.0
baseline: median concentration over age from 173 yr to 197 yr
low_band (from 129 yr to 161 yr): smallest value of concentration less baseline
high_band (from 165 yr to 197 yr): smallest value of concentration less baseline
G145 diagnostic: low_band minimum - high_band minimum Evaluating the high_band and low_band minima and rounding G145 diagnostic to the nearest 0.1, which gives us 0.1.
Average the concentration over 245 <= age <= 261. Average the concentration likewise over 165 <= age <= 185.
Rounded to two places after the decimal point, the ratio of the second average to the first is 1.22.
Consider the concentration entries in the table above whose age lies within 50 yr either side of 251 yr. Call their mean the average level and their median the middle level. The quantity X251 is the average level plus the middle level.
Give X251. 21.5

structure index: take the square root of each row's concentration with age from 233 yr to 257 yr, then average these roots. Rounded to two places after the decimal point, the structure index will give 3.00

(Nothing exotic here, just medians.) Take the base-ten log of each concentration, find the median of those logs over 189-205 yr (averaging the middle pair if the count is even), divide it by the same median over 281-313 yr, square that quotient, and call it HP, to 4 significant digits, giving 1.001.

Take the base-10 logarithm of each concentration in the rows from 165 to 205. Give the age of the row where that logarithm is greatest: 171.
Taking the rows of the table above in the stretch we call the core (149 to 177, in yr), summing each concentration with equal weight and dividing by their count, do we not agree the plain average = 11.3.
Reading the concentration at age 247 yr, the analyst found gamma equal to 8.687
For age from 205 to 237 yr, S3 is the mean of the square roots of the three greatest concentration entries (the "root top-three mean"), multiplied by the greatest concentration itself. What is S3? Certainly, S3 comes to 39.7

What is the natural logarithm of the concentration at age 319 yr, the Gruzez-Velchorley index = 2.25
